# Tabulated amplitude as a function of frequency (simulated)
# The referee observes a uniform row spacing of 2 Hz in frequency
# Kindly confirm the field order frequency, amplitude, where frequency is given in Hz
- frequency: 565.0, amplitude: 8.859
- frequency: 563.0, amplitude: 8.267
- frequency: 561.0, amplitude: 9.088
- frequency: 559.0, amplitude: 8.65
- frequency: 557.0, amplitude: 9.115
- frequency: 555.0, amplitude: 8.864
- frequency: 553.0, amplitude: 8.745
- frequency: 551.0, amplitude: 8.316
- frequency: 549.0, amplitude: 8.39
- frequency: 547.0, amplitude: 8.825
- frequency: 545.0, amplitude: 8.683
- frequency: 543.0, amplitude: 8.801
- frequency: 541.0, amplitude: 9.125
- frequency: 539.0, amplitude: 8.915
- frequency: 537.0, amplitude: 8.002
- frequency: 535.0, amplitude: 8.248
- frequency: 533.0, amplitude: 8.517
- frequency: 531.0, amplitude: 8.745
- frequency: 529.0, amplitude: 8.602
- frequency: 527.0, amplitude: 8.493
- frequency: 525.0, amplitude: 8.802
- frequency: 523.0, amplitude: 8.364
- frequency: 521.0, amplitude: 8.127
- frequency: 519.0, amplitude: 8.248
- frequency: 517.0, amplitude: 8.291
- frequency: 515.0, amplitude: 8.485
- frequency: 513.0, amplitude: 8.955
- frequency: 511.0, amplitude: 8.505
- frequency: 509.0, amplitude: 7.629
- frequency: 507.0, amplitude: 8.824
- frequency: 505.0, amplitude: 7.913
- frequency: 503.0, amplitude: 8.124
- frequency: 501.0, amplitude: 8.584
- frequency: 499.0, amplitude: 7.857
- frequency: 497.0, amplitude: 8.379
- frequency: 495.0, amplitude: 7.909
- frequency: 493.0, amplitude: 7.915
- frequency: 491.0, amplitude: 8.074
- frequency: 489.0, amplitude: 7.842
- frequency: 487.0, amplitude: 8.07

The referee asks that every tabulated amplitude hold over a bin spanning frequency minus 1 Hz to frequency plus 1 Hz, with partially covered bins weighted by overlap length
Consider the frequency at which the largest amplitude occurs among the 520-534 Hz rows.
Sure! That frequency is 525.0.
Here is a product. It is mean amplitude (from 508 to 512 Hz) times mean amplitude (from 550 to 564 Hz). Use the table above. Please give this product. 70.4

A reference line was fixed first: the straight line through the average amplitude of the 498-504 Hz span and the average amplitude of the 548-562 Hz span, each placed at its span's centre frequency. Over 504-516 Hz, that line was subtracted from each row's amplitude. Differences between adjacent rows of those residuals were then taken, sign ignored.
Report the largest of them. 1.2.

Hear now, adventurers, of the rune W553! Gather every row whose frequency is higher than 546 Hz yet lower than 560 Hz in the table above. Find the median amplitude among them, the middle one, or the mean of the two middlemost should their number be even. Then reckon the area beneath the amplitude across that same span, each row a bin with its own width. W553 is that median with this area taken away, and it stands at -113.1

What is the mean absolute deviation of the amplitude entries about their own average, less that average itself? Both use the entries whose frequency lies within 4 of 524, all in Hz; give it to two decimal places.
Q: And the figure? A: -8.25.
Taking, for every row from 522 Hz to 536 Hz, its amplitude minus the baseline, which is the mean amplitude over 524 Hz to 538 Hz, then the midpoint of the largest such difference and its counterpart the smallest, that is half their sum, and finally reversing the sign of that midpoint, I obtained 0.0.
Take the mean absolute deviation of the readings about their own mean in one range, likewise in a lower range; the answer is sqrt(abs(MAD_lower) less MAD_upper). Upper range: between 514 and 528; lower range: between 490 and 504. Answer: 0.207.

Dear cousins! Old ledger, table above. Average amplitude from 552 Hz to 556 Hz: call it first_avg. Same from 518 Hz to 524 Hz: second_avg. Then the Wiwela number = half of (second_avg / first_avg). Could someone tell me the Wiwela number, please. 0.468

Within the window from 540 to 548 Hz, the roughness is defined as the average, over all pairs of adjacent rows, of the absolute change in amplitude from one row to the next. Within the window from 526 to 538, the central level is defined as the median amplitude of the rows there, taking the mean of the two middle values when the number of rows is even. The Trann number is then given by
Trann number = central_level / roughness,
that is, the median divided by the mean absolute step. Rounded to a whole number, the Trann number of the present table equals 44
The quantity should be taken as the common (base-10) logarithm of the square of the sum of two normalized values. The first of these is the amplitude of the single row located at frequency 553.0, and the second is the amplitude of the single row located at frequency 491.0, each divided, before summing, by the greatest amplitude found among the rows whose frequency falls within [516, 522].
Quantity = 0.61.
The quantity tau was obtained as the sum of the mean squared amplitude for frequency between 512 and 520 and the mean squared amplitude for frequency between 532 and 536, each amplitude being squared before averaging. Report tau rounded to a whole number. 143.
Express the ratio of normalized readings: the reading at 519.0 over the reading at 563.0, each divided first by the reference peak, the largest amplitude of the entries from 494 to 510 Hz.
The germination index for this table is 0.998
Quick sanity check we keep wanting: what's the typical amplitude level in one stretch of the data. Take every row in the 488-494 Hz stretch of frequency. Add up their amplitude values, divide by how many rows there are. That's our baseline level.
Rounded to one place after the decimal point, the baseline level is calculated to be 7.9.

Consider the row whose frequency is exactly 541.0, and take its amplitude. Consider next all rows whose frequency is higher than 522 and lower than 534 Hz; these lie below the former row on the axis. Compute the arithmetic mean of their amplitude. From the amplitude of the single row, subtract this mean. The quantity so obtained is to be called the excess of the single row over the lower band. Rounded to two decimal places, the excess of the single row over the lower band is 0.54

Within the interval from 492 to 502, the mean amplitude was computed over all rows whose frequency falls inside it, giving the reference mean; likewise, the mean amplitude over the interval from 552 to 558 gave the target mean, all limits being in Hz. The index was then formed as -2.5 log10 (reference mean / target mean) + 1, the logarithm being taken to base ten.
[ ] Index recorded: 1.10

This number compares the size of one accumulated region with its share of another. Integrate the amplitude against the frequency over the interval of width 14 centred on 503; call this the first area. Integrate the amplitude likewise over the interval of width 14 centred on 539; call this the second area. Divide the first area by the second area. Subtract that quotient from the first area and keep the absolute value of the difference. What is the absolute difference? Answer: 114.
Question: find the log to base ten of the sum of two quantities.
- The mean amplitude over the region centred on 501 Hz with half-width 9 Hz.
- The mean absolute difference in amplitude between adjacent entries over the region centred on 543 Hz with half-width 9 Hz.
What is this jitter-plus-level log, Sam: 0.9260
